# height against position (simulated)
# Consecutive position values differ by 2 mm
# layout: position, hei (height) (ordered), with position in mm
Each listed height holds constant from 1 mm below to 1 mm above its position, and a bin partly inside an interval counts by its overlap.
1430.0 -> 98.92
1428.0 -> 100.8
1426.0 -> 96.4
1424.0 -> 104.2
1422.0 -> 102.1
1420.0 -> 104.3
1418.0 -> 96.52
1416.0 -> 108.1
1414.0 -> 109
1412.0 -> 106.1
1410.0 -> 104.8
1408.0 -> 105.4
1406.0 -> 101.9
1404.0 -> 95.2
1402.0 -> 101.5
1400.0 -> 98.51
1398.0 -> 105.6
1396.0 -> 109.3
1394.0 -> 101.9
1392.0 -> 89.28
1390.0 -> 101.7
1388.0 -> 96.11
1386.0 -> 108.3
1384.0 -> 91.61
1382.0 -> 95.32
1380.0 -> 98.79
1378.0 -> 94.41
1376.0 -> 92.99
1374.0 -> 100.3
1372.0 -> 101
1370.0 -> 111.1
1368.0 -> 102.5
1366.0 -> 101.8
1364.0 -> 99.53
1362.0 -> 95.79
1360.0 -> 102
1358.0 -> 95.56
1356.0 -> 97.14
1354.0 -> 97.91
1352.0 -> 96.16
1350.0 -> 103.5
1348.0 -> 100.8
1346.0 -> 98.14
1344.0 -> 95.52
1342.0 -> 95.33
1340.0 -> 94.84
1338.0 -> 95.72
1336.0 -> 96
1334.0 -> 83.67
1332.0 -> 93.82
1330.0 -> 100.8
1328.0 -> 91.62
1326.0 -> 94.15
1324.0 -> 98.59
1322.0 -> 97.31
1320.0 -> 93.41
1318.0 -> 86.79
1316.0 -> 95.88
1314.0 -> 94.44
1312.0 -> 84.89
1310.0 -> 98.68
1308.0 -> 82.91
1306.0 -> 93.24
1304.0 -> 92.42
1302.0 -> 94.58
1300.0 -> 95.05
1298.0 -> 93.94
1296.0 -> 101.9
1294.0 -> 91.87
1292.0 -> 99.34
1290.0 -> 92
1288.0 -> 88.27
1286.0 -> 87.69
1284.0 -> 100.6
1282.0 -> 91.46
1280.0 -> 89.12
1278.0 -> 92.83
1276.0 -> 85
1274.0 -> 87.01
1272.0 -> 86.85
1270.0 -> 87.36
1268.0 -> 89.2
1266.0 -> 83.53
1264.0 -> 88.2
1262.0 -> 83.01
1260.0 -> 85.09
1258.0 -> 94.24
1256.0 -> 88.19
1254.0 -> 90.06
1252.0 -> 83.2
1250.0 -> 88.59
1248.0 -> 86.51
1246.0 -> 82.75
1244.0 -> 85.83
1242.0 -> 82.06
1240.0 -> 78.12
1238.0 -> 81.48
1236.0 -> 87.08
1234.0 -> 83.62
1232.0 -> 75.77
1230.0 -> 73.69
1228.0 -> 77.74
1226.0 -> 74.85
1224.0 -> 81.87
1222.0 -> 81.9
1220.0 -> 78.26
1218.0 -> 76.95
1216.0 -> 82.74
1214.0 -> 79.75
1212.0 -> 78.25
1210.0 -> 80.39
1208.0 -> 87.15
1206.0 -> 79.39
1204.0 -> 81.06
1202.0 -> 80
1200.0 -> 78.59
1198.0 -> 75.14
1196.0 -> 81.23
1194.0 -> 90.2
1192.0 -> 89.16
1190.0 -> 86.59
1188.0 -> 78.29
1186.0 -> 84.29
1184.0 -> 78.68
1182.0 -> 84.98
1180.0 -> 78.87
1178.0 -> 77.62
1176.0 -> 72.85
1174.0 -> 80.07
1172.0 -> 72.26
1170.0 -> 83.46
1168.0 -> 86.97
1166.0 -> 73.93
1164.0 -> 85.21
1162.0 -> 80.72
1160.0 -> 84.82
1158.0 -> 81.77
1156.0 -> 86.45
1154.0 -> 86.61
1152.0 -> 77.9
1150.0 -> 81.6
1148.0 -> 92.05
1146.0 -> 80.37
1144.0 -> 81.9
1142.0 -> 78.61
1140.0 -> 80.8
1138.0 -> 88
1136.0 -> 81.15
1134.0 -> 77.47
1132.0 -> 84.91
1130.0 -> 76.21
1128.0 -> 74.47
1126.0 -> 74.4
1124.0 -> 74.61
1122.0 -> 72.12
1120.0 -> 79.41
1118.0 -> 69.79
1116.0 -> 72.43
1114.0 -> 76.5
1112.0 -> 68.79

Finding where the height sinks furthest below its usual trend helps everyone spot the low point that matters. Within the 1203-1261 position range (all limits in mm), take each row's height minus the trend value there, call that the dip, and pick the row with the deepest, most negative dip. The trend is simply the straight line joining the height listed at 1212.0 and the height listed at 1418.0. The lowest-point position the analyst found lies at 1230.0 mm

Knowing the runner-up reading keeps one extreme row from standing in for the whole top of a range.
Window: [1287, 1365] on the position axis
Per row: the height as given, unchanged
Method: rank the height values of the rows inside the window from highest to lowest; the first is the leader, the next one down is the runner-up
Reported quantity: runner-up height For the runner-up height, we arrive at 102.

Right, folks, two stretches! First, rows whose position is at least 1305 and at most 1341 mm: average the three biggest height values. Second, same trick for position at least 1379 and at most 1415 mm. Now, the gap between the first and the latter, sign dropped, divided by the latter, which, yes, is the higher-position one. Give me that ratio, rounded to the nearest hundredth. 0.09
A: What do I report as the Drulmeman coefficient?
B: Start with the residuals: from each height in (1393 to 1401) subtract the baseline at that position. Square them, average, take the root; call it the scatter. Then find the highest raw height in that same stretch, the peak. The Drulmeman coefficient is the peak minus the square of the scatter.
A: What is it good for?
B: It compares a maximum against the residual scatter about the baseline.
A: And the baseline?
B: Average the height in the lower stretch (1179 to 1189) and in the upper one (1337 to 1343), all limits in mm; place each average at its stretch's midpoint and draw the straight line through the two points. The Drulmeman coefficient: 81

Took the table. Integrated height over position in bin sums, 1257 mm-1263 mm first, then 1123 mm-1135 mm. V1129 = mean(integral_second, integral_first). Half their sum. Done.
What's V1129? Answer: 724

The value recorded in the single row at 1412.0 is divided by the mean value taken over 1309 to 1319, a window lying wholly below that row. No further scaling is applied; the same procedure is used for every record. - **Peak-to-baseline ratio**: 1.15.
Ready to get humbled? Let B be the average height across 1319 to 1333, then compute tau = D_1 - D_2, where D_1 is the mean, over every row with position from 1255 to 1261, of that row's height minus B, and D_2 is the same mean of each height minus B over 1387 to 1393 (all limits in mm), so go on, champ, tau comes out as -6.5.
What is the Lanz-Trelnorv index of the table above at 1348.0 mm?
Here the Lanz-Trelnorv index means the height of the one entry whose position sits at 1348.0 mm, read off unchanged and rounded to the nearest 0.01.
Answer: 100.80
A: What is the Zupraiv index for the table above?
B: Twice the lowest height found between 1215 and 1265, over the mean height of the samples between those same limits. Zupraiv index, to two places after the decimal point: 1.78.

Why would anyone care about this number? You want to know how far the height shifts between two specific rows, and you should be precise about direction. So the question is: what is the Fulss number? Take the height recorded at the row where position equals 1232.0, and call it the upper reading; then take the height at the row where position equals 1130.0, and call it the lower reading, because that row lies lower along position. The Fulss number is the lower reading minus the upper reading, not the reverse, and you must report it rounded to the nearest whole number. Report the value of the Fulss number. 0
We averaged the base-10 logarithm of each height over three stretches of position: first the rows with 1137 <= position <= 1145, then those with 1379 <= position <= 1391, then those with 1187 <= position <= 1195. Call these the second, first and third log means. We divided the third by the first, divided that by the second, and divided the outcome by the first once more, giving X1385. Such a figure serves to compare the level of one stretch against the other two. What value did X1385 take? 0.254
